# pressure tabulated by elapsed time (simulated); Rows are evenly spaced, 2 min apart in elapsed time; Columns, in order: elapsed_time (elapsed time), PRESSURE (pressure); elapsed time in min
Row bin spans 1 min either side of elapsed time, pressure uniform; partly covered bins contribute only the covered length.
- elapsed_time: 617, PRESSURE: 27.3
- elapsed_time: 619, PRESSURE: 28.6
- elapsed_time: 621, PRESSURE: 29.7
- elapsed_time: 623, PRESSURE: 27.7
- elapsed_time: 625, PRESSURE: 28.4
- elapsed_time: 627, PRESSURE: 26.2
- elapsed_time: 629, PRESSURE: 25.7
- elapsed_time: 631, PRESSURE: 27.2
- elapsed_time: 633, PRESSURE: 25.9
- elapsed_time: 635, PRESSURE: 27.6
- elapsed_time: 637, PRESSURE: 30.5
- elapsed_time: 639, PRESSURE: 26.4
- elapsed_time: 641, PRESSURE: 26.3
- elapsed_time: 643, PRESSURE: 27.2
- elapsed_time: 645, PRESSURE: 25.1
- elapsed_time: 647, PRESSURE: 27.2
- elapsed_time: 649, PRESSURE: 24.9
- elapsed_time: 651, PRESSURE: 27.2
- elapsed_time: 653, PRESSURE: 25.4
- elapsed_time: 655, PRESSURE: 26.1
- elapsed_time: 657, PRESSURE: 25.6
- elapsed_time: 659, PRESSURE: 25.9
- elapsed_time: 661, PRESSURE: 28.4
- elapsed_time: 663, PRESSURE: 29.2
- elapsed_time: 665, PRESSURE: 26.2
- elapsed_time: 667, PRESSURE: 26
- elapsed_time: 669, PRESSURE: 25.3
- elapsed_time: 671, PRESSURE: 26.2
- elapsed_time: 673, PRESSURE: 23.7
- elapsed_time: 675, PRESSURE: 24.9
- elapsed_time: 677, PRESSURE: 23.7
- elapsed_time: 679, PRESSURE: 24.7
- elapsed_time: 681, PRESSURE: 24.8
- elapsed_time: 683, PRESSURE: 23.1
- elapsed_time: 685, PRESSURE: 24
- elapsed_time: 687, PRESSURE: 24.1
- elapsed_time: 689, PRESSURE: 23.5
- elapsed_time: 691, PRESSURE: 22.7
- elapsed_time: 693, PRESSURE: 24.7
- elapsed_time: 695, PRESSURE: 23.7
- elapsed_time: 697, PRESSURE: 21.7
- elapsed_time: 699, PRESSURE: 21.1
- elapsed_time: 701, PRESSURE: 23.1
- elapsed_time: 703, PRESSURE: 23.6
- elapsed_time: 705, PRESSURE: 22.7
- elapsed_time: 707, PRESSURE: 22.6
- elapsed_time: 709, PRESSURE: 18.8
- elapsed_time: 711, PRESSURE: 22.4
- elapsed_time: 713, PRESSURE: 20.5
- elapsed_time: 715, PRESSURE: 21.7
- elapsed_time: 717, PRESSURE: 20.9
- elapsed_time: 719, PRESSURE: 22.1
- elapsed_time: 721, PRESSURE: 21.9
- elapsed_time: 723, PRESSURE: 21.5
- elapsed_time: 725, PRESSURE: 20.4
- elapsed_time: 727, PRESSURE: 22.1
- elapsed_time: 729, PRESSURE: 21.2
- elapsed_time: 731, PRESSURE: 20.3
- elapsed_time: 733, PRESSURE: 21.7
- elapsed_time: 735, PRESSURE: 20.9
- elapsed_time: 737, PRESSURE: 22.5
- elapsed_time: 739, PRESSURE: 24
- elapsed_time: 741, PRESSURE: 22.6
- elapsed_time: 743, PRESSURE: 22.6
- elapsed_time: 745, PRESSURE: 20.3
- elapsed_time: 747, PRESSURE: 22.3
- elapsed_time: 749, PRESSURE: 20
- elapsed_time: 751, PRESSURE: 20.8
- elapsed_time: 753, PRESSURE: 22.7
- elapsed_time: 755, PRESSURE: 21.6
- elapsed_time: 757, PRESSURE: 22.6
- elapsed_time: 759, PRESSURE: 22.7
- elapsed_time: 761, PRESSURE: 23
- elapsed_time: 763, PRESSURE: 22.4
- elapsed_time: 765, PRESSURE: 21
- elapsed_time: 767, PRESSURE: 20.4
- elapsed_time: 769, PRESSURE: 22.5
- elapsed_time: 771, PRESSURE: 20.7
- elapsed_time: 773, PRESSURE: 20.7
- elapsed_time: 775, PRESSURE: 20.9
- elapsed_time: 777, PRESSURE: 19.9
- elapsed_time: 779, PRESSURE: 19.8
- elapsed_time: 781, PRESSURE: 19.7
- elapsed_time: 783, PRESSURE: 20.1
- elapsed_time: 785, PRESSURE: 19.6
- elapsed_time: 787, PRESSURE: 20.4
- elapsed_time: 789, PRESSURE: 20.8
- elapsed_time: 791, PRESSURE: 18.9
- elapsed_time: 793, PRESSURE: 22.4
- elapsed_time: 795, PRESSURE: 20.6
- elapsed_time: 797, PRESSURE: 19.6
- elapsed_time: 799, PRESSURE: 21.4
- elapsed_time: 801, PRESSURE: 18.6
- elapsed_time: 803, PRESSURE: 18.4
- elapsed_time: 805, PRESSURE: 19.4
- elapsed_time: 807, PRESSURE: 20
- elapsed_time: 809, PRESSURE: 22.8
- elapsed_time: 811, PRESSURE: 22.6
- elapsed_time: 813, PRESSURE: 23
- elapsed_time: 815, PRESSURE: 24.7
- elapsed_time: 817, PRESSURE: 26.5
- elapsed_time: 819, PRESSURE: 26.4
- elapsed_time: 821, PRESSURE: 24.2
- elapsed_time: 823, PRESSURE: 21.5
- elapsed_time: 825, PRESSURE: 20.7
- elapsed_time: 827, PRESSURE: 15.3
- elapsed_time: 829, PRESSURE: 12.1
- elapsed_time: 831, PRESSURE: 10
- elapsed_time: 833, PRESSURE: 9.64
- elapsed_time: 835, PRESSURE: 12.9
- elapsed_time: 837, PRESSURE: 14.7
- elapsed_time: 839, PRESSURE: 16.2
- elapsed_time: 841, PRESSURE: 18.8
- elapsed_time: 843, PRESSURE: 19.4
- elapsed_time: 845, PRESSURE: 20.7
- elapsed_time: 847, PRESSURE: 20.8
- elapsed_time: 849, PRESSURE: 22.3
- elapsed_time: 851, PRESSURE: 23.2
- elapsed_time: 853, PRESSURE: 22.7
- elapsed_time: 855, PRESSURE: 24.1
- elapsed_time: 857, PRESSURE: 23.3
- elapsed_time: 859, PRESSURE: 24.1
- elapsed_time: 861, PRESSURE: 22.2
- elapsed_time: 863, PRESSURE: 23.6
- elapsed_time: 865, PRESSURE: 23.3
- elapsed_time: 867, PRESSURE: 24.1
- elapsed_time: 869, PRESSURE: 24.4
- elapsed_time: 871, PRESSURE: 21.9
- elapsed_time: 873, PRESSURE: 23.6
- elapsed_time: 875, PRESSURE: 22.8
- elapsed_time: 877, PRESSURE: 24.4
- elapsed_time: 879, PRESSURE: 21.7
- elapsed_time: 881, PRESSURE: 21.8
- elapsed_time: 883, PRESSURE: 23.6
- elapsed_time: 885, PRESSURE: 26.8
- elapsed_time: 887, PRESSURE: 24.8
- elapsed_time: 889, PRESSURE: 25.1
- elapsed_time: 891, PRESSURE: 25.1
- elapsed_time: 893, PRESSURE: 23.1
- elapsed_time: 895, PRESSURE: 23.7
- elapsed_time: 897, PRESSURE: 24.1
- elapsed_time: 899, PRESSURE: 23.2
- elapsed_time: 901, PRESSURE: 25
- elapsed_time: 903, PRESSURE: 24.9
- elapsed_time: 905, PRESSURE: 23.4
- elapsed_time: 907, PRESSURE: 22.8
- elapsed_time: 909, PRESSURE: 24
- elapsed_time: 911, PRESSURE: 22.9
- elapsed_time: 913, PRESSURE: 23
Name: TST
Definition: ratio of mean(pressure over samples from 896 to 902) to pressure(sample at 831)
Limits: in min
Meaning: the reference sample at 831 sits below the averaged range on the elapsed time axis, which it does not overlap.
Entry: 2.4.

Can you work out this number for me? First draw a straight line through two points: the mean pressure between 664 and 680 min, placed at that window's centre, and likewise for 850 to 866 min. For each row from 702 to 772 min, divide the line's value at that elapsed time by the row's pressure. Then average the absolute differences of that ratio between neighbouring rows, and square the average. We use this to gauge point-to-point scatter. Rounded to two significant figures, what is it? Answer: 0.0047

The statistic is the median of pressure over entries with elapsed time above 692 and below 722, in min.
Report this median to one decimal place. 22.1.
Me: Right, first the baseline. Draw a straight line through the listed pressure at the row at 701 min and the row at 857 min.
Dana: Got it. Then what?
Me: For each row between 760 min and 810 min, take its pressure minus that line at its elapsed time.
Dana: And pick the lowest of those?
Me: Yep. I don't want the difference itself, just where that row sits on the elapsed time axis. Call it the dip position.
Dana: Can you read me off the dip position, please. 803 min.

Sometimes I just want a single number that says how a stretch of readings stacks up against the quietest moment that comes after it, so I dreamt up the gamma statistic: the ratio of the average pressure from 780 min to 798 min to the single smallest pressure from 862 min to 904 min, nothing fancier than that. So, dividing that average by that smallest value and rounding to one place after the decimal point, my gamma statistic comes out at 0.9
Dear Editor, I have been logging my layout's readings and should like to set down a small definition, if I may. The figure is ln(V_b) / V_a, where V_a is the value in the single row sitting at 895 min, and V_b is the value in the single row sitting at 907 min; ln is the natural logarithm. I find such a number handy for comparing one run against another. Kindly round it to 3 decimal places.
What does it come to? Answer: 0.132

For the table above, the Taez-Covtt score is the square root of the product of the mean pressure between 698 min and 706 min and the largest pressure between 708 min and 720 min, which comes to 22.5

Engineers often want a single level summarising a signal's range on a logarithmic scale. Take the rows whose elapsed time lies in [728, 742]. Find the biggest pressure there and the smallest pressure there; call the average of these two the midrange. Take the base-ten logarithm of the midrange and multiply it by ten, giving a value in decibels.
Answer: 13.5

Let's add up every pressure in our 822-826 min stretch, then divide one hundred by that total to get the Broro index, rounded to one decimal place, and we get 2.4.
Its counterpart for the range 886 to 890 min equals 2.0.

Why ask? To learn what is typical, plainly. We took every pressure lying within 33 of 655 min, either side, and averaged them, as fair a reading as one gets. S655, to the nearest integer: 26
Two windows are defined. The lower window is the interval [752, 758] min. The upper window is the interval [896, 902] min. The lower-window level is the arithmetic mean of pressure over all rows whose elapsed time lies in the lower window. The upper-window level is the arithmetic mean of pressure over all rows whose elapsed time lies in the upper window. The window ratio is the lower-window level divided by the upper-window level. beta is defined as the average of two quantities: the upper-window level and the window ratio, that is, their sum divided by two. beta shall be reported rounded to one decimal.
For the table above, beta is 12.5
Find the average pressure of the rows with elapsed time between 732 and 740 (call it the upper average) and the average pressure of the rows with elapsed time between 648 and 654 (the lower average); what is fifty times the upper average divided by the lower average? 43.1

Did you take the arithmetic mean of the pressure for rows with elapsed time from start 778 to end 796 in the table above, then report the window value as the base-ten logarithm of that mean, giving 1.31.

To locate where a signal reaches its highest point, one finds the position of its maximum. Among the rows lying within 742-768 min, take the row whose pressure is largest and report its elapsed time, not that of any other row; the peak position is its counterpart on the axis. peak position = 761 min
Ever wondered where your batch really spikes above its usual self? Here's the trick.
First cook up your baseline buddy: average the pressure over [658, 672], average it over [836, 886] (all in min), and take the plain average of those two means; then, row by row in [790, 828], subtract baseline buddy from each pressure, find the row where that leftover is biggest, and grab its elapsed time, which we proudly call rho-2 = 817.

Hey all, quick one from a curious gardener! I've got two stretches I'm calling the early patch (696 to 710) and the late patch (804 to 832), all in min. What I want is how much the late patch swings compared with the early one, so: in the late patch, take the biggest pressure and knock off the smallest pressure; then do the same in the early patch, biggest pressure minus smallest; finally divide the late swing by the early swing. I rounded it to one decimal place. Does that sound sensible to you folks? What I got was 3.4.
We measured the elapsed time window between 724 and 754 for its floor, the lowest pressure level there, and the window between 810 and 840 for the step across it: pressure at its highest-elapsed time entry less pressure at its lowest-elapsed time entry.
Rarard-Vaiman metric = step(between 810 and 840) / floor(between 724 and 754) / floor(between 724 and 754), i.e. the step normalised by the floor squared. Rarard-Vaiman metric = -0.016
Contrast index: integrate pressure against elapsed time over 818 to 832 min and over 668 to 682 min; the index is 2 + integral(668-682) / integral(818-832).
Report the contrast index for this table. 3.33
